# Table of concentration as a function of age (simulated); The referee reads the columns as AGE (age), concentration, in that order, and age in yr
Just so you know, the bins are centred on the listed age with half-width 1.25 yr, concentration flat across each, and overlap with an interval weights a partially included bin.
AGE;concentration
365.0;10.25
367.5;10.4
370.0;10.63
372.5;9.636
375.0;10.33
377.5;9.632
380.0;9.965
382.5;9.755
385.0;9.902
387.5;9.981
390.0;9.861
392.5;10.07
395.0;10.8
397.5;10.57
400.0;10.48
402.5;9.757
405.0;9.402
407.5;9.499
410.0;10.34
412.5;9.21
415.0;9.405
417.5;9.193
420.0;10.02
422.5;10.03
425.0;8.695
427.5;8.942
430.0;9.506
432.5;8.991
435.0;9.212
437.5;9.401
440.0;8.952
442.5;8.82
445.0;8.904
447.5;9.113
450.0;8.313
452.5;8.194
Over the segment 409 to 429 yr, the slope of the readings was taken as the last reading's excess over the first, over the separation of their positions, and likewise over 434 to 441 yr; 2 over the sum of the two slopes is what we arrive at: -15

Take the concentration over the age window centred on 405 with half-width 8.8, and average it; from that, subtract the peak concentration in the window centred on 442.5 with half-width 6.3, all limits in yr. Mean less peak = 0.49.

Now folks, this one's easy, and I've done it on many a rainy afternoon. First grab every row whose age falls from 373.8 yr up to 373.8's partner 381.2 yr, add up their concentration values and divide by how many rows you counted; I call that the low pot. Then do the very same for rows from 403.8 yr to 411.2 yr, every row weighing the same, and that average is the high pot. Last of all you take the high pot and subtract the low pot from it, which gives -0.23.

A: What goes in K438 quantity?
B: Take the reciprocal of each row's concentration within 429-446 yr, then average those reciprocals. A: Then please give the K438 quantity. 0.110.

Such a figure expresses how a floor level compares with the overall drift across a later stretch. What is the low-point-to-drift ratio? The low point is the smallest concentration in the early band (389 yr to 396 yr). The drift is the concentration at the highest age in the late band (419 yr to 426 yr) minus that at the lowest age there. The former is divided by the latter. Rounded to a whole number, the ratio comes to -7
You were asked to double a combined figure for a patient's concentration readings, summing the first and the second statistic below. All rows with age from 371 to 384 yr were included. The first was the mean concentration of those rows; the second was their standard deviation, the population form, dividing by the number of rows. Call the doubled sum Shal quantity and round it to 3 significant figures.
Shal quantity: 20.3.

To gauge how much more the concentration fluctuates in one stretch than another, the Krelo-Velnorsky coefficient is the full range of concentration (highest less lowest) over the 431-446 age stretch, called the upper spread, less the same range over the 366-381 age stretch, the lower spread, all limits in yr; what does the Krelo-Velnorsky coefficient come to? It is -0.4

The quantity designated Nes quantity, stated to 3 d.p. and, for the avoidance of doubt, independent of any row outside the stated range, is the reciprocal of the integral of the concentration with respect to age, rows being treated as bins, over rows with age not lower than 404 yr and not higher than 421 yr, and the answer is 0.006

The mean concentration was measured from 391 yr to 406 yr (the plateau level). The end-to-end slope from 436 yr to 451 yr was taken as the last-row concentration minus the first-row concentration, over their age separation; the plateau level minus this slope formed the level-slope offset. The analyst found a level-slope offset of 10.27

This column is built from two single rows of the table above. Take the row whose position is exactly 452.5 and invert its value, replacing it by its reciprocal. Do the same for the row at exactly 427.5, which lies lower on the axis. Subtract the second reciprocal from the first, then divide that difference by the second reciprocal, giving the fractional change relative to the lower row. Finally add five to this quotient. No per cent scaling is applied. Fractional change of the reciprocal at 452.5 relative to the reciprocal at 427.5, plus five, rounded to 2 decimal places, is 5.09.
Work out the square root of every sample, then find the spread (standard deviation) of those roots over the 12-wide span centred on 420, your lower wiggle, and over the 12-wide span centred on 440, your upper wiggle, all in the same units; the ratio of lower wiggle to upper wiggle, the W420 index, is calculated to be 2.3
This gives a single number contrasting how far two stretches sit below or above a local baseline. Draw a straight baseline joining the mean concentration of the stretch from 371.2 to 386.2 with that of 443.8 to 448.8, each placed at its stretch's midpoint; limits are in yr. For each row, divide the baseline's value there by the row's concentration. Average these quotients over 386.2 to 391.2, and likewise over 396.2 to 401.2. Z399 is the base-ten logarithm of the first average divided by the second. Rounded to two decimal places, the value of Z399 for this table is 0.03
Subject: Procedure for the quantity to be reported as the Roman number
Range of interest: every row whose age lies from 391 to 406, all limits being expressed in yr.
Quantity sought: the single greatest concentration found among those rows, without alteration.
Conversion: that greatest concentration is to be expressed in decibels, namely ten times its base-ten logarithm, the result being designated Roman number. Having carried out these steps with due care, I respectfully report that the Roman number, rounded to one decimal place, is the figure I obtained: 10.3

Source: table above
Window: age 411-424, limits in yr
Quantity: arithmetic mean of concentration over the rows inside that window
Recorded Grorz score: 9.6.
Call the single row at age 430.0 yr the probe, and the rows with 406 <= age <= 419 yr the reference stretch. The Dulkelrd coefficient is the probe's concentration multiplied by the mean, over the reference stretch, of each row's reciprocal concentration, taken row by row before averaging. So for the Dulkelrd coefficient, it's 1.00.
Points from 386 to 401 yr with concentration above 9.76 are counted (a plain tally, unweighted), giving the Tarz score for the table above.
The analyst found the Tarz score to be 6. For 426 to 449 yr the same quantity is 0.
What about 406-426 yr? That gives 3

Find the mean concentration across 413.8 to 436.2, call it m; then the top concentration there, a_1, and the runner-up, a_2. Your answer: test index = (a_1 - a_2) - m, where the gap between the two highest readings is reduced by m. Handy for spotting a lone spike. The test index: -9.32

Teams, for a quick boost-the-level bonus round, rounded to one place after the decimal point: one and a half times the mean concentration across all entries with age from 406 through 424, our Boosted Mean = 14.5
